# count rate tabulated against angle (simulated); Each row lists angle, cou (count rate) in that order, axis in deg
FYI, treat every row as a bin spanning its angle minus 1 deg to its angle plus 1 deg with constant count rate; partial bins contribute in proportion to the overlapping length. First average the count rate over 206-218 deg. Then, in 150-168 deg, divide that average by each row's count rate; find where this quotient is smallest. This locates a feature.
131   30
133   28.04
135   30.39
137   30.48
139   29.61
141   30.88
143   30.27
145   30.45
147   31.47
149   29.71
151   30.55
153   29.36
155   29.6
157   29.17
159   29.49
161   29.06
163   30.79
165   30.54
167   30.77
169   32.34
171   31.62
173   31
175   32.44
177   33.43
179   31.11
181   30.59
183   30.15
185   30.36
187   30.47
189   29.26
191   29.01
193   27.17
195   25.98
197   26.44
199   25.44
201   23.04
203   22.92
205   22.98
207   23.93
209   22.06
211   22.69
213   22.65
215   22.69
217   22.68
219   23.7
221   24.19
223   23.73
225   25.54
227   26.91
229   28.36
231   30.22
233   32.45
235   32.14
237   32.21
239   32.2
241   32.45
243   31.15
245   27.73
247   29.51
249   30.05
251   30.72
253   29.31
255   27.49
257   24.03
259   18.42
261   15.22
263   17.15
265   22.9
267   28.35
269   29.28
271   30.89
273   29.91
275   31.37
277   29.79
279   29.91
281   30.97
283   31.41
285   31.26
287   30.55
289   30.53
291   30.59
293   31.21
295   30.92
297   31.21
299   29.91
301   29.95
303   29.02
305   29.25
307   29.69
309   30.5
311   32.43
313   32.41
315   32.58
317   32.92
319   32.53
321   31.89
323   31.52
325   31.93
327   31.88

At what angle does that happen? 163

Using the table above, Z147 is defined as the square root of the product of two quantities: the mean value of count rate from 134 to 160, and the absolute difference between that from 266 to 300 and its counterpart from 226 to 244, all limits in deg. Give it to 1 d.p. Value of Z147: 3.6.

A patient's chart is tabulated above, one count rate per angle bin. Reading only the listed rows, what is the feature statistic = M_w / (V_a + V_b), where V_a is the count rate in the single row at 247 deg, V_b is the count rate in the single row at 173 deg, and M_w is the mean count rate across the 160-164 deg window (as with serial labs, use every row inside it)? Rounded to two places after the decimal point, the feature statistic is 0.49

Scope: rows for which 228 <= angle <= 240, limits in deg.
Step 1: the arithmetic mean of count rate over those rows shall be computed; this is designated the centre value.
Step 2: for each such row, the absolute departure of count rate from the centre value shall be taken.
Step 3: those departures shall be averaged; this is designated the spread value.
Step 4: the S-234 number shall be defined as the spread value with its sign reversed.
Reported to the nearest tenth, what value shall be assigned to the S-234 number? -1.3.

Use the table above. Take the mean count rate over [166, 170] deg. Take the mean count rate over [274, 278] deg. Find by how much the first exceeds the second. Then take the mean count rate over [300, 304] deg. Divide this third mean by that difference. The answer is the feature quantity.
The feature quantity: 30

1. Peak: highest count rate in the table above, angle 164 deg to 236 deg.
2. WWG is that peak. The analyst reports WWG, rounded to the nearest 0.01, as 33.43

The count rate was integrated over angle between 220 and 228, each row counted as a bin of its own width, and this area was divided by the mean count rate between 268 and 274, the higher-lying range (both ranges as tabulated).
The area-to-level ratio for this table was 6.7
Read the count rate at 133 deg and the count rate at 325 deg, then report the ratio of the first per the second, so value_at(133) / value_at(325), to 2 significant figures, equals 0.88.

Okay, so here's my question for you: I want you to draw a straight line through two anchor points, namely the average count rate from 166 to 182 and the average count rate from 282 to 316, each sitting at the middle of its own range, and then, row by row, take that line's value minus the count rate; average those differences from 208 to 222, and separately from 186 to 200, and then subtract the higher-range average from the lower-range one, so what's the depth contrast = -4.6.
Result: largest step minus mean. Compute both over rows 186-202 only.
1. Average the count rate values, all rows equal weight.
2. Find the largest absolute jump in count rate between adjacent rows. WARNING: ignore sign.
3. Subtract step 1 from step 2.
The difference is -24.7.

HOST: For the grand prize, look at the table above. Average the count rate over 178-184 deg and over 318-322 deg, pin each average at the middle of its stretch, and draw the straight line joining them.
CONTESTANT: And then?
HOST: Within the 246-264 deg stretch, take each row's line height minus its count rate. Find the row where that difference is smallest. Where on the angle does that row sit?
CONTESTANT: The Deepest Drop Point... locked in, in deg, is 251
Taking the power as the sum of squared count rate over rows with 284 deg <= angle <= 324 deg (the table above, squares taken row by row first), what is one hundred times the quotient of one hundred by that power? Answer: 0.52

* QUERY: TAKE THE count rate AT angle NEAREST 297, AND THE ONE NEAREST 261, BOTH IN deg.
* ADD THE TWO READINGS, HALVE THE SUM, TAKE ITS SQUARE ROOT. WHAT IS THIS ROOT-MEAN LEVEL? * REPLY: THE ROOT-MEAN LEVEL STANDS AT 4.82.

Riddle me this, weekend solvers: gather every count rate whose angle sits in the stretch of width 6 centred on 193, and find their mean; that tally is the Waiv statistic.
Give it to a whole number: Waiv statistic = 27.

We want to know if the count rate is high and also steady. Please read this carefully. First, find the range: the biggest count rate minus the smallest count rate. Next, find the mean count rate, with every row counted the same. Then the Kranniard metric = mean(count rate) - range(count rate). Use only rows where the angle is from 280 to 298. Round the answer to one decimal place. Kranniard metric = 30.1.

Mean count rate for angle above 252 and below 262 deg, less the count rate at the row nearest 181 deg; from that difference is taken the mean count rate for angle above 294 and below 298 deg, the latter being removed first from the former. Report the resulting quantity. -39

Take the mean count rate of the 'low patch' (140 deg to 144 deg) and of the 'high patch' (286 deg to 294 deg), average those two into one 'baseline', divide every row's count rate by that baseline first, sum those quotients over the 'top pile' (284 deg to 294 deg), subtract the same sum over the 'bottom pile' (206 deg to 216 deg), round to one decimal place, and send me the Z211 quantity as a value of 1.3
